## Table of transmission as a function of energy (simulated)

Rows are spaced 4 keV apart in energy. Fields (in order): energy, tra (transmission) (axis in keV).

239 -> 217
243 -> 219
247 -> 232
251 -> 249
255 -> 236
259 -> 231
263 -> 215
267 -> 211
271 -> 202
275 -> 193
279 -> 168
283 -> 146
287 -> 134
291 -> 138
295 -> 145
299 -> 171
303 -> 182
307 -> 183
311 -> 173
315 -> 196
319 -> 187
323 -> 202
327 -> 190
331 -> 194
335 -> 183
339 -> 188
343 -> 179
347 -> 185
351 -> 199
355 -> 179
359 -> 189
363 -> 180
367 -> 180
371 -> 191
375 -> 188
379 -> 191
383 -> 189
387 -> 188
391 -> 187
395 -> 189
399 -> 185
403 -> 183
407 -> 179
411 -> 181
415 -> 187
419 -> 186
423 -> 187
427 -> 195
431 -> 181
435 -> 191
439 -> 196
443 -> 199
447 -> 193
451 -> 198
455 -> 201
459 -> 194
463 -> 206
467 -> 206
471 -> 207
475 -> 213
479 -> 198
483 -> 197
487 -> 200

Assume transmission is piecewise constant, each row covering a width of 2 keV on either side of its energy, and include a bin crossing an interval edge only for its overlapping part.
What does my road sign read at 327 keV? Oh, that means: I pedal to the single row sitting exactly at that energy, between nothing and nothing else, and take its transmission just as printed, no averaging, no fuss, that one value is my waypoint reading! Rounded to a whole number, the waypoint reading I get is 190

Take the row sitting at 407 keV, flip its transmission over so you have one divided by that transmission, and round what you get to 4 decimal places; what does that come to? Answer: 0.0056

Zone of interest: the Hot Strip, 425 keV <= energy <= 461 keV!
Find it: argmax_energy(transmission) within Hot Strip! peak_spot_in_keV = 455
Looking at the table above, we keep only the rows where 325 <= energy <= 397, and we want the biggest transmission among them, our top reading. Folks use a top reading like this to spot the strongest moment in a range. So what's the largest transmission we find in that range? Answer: 199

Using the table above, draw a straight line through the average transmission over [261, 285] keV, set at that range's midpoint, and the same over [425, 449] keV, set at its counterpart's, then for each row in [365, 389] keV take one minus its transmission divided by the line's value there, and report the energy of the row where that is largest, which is 367 keV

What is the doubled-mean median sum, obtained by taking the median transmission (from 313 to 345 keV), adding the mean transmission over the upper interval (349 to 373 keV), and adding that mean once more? 562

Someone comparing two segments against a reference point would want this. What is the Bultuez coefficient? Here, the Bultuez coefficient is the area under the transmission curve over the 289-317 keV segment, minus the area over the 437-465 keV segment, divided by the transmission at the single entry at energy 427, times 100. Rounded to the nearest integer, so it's -408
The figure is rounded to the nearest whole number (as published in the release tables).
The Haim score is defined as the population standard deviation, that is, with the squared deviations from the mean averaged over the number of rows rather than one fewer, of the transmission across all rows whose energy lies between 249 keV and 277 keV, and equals 18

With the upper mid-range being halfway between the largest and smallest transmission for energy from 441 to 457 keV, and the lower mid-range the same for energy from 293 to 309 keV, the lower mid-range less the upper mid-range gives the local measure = -33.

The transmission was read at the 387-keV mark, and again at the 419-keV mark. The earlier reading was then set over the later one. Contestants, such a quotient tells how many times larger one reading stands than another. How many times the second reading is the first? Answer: 1.01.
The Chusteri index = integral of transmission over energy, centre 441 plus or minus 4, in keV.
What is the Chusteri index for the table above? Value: 1580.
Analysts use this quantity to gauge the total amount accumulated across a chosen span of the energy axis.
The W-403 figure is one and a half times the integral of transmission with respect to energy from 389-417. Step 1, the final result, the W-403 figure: 7746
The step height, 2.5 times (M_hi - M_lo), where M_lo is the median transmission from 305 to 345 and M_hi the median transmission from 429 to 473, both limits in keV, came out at 26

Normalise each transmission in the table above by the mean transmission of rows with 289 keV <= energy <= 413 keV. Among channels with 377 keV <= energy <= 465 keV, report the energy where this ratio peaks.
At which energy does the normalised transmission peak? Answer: 463 keV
